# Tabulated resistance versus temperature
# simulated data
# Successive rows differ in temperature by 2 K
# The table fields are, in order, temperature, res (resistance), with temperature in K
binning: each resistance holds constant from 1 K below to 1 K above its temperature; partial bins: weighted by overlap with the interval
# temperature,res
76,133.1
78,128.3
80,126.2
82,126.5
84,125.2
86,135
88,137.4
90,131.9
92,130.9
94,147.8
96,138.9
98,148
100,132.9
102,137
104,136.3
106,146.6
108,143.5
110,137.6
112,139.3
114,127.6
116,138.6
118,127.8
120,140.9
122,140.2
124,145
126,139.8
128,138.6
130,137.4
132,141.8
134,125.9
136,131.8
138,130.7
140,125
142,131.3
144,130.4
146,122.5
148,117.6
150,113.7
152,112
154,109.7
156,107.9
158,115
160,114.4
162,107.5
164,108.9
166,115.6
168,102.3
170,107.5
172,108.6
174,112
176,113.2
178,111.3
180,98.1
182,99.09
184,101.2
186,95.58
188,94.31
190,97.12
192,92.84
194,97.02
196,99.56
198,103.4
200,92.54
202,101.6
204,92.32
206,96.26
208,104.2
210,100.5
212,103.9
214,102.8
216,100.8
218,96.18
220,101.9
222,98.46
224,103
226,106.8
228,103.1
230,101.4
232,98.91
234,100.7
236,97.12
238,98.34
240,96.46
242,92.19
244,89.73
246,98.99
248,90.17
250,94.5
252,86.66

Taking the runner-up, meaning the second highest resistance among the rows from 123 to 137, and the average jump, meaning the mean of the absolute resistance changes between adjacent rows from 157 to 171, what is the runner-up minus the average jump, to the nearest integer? 136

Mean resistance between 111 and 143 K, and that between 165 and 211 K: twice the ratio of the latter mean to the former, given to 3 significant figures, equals 1.50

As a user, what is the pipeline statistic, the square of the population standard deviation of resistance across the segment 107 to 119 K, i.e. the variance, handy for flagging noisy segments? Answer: 36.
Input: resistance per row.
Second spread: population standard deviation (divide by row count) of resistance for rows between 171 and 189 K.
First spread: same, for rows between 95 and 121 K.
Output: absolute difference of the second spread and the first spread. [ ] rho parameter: 1.2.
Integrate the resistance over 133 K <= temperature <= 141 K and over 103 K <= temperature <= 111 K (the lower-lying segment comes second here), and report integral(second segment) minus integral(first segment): 101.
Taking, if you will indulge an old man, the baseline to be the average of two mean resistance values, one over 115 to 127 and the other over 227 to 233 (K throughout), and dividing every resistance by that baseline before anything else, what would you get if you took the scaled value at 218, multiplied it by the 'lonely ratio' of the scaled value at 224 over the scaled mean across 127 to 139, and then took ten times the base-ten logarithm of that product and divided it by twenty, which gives -0.11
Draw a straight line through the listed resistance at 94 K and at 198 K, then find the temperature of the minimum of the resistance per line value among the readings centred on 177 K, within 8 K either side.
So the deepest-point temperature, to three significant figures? 180 K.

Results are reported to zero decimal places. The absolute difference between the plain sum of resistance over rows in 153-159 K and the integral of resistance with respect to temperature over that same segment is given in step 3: 333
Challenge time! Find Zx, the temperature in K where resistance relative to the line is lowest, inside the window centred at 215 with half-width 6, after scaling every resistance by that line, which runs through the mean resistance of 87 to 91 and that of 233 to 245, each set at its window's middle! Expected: 218 K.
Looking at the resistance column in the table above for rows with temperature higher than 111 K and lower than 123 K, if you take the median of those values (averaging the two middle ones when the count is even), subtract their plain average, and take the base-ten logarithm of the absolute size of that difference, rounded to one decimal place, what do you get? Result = 0.5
